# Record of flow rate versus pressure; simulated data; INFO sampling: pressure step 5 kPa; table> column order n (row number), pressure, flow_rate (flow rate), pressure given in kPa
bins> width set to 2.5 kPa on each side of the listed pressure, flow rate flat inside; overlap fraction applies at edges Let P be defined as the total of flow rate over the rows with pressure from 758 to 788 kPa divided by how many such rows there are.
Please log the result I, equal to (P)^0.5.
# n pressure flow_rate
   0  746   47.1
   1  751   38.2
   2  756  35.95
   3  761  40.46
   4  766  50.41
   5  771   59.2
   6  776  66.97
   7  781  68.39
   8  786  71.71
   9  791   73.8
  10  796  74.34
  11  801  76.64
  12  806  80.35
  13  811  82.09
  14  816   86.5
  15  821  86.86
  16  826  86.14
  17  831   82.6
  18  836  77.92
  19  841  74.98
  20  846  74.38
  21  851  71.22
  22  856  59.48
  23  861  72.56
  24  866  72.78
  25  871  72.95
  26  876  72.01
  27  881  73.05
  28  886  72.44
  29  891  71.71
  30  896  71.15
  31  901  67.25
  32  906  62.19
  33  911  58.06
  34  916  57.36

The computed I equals 7.7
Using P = 60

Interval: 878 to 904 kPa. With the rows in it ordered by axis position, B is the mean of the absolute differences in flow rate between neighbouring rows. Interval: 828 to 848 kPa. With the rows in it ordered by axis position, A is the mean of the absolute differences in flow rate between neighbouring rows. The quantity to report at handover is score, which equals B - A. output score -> -1.3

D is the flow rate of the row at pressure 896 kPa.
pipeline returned 71.15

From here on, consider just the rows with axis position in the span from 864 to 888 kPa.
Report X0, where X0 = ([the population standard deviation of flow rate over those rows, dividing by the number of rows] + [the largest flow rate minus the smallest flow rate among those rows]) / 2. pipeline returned 1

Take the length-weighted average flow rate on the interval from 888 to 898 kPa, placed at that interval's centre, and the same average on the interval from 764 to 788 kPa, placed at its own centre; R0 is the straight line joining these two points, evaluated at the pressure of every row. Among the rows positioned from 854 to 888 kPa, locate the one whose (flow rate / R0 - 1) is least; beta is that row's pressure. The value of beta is 856 kPa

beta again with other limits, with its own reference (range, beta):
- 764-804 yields 766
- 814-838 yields 836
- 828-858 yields 856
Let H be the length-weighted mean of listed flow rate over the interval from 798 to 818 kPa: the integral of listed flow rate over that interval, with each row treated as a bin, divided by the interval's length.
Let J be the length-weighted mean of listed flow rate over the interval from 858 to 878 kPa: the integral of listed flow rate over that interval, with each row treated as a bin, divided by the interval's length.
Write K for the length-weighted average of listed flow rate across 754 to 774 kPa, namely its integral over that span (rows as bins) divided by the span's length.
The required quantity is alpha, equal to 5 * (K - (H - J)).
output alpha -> 192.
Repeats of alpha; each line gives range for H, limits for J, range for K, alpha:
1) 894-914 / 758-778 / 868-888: 309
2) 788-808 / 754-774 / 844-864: 203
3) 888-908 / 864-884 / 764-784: 331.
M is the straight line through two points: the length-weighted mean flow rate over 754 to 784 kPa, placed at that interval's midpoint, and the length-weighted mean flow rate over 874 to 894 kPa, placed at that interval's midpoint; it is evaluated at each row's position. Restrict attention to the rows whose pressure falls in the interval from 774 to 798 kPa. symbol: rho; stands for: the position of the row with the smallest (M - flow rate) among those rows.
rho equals 791 kPa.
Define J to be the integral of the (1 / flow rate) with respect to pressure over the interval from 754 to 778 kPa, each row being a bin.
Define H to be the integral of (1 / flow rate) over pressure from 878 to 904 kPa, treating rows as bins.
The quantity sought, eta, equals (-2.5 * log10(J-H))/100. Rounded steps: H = 0.37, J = 0.50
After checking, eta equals 0.022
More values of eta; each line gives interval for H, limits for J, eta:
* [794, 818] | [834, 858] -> 0.036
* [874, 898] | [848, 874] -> 0.035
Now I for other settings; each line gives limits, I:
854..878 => 8.4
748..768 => 6.4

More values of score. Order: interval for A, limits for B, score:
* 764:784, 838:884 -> -2.1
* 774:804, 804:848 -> 0.4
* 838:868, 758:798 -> -0.9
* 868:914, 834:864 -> 4.2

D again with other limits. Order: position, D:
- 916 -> 57.36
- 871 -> 72.95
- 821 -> 86.86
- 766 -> 50.41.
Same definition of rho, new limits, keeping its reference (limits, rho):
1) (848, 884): 851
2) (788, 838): 816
